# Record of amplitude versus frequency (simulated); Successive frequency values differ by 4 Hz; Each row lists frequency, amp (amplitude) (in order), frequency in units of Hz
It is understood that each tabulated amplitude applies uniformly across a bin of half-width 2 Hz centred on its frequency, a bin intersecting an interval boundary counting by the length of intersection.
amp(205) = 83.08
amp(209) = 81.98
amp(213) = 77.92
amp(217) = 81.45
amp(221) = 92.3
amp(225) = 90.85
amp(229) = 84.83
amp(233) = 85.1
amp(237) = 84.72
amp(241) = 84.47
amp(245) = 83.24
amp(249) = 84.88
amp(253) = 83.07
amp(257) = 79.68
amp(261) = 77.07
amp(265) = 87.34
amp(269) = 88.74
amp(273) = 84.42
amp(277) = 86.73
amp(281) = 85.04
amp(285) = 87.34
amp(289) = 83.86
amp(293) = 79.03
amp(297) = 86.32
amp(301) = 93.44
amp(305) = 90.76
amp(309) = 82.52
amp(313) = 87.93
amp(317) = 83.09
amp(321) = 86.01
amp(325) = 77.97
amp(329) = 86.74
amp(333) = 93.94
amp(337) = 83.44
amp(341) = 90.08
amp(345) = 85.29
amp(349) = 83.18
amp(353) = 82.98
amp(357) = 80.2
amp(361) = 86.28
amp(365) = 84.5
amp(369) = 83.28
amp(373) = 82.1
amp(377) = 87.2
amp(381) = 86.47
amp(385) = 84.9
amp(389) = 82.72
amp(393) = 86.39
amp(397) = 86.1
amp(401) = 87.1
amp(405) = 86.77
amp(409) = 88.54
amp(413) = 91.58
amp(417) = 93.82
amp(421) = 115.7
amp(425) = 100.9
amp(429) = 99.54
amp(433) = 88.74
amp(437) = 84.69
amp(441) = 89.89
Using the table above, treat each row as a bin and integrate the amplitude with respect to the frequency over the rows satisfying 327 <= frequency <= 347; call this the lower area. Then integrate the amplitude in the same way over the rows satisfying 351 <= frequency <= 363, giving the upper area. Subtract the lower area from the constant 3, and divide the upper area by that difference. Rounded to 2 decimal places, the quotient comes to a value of -0.57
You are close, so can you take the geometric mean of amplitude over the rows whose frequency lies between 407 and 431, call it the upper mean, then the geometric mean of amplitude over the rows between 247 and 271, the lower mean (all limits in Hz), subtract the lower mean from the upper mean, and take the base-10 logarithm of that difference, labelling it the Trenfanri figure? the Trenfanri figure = 1.2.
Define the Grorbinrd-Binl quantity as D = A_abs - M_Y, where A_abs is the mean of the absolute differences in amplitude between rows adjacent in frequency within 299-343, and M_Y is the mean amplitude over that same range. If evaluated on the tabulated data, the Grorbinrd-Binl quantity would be -80.4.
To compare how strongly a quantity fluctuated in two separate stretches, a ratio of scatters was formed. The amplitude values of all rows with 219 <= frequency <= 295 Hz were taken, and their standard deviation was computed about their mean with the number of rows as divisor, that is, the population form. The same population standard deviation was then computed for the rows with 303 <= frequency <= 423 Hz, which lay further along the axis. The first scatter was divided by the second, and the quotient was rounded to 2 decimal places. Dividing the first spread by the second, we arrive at 0.56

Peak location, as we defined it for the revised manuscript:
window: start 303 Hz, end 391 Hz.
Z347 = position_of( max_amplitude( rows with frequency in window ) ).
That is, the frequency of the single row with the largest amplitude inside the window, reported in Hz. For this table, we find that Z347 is 333 Hz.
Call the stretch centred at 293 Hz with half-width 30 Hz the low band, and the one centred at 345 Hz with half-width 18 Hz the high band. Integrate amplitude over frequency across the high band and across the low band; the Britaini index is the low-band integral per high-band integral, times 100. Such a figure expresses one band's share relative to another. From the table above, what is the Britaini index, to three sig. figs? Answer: 167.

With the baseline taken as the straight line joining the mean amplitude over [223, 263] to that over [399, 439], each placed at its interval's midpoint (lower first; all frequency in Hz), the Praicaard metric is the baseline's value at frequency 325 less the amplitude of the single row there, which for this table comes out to 10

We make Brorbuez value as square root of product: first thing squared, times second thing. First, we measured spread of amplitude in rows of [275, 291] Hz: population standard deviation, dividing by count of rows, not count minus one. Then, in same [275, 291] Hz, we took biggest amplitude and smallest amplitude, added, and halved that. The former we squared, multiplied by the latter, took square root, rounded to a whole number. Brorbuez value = 13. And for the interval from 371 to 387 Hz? 18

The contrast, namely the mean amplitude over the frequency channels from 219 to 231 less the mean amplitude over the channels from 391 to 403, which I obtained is 2.8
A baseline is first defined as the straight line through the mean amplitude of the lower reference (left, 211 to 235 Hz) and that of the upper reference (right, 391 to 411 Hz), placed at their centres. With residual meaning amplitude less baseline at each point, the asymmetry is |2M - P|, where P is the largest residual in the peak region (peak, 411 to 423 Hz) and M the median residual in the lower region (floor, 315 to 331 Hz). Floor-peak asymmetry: 32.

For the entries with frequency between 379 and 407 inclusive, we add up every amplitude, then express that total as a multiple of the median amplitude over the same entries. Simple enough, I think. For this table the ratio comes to 6.95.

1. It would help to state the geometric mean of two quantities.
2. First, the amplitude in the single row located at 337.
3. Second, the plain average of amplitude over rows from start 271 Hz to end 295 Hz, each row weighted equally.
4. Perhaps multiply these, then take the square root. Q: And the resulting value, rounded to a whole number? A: 84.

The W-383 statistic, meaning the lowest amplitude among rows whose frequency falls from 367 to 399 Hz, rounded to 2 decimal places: 82.10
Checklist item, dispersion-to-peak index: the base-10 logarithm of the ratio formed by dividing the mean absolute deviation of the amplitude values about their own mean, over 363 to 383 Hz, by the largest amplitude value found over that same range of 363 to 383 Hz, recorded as -1.7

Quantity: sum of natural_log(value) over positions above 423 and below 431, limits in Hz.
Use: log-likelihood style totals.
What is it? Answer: 9.21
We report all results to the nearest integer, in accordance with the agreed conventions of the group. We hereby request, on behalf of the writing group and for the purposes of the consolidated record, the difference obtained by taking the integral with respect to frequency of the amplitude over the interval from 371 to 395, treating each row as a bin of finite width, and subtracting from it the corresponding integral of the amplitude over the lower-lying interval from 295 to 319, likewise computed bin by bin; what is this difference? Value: -57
